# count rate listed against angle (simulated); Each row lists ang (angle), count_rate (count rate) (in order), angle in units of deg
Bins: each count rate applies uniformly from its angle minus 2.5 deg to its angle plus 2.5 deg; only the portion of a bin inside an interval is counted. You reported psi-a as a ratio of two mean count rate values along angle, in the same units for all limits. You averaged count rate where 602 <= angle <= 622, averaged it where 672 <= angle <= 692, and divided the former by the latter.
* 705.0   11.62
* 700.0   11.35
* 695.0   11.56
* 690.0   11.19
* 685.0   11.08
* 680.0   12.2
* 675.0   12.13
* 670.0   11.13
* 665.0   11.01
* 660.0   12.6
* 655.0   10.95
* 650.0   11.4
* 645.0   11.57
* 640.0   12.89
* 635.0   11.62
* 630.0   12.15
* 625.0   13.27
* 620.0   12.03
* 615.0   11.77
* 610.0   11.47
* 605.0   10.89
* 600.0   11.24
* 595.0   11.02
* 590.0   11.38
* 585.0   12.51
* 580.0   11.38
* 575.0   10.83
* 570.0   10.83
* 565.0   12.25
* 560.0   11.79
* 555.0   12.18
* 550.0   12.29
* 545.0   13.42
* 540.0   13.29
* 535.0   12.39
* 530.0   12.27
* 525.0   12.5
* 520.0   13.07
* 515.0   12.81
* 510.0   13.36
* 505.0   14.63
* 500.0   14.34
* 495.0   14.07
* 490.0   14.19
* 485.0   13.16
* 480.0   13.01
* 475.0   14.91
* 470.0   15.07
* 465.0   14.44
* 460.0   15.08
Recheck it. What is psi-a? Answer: 0.99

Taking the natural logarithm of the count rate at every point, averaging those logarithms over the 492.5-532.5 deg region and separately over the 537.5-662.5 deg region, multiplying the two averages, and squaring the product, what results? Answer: 41.1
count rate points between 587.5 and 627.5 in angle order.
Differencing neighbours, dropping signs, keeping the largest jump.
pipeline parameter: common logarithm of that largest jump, 0.09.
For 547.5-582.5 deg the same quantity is 0.15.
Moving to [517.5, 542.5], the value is -0.05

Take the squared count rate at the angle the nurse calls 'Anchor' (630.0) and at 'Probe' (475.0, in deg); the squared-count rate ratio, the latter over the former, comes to 1.5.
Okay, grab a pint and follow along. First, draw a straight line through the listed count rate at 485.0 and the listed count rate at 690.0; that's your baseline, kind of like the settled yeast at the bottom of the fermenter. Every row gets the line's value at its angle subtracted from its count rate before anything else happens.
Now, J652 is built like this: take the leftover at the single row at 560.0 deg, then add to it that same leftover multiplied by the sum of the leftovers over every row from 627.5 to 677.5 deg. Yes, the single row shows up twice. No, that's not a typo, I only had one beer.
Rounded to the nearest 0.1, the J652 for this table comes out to -1.9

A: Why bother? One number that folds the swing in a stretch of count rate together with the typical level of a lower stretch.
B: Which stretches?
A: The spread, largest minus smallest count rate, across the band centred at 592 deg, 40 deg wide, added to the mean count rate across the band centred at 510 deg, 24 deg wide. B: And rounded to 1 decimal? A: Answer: 15.3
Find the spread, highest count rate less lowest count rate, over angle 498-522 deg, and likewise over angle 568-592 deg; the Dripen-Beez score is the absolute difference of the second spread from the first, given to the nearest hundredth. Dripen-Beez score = 0.14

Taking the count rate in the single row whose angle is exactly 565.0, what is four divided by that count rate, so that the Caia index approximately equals 0.327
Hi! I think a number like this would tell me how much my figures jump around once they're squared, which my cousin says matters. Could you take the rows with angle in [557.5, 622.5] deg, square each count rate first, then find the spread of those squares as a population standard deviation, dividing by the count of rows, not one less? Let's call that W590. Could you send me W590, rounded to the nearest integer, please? 12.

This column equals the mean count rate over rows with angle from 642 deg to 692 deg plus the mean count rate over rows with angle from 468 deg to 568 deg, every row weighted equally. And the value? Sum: 24.8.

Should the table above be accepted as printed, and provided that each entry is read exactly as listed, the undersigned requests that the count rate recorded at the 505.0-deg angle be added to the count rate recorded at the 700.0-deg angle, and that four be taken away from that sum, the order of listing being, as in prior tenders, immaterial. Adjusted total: 22.0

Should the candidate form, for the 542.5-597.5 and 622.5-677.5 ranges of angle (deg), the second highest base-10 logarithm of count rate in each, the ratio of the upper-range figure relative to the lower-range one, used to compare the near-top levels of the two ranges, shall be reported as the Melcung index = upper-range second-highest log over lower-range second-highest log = 1.01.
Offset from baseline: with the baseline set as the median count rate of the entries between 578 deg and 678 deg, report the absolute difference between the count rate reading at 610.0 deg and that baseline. 0.05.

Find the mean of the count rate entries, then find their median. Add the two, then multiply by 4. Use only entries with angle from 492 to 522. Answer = 110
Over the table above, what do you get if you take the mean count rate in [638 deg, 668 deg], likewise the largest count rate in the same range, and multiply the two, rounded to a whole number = 151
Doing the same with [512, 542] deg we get 169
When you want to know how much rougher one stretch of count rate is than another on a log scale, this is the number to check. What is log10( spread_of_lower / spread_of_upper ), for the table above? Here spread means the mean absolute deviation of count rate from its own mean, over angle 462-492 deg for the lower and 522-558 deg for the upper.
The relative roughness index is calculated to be 0.22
